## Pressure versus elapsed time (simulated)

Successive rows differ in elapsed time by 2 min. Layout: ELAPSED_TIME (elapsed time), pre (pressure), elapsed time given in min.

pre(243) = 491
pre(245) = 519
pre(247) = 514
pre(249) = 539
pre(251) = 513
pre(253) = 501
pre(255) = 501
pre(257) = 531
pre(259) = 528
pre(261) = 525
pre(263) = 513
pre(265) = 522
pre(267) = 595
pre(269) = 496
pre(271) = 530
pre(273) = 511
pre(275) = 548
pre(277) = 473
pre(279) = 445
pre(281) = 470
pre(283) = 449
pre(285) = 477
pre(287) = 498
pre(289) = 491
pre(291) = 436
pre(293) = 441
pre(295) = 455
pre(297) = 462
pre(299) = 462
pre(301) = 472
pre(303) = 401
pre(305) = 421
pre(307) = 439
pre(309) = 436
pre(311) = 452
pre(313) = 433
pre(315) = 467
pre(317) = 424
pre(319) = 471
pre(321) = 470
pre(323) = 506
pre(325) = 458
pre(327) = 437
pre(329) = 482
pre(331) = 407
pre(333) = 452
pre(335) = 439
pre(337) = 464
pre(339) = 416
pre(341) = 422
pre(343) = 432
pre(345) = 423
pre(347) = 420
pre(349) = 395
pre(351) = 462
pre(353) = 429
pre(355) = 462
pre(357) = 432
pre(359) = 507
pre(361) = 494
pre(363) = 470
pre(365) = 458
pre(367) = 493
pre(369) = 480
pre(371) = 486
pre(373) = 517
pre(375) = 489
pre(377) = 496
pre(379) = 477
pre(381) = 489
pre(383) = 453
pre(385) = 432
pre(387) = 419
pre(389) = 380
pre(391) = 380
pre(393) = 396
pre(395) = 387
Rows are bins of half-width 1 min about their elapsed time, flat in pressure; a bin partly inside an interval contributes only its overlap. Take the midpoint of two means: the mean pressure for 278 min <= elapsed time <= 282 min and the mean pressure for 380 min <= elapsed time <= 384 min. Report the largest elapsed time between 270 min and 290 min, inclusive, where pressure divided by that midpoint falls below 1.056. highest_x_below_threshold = 285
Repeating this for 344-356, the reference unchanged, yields 355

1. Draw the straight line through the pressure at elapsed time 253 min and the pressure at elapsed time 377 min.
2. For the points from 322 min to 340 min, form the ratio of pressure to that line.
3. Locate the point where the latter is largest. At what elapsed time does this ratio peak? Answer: 323 min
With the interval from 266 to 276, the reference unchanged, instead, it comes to 267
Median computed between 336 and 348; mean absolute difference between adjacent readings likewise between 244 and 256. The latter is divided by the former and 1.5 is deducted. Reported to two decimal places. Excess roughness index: -1.47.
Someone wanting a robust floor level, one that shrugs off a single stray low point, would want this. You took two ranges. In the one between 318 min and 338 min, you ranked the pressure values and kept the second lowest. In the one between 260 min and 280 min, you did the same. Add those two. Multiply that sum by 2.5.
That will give 2275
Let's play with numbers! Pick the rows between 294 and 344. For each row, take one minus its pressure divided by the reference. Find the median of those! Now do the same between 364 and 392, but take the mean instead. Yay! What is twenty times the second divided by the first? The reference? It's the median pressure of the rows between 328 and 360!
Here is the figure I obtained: 29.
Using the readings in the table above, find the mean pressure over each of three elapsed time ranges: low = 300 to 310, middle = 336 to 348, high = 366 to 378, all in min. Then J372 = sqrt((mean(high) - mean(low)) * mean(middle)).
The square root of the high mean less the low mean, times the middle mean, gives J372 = 160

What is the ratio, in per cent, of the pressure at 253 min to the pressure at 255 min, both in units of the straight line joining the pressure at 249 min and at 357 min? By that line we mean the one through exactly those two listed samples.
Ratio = 100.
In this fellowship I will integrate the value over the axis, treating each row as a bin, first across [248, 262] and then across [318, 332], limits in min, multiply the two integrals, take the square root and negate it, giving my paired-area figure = -6857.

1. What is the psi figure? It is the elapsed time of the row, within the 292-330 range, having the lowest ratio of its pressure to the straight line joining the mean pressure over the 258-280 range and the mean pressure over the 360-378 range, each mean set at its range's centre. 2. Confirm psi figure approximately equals 303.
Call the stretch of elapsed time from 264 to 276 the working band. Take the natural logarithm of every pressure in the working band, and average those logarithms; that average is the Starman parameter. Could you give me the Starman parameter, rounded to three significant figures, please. 6.28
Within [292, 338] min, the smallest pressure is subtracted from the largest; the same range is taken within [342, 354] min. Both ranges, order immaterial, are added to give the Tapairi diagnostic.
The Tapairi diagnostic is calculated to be 172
